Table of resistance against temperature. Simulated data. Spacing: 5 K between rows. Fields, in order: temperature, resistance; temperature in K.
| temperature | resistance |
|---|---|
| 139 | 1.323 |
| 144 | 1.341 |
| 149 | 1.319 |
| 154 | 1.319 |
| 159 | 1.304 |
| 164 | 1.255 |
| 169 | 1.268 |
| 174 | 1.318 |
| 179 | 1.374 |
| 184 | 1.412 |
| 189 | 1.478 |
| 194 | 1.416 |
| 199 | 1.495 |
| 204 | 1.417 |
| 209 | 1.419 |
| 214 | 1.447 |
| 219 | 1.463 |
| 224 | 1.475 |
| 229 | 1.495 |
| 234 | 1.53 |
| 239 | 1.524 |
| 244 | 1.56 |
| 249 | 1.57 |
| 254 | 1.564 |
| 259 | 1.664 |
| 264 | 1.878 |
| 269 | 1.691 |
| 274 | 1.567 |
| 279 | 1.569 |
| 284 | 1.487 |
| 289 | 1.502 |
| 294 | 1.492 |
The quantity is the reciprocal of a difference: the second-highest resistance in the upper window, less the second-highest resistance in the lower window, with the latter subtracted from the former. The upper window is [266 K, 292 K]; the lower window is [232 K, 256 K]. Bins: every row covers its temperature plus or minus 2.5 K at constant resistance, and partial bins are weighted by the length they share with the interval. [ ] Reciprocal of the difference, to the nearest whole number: 200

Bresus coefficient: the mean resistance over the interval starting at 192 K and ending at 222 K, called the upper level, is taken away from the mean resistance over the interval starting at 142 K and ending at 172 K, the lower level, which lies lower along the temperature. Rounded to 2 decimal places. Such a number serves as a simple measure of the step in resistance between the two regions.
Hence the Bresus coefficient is -0.14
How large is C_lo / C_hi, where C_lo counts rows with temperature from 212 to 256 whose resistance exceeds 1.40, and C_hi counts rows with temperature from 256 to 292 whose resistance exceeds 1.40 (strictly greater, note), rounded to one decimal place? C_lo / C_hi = 1.3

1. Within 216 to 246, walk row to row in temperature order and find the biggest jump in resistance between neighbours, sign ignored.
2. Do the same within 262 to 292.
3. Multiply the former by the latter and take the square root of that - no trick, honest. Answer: 0.08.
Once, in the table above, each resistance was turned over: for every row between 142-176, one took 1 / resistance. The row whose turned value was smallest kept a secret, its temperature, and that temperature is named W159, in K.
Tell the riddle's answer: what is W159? 144 K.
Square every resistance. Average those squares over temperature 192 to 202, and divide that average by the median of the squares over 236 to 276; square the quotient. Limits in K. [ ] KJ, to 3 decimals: 0.743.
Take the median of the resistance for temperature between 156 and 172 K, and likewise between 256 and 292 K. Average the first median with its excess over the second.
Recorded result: 0.48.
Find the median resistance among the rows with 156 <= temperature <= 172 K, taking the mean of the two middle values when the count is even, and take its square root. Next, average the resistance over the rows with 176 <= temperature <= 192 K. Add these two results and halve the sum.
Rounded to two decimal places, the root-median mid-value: 1.27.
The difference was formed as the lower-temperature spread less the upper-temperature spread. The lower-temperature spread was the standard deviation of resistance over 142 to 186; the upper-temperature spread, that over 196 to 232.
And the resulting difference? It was 0.02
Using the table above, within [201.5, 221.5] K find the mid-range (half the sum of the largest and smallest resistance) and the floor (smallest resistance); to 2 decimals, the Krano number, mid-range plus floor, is 2.86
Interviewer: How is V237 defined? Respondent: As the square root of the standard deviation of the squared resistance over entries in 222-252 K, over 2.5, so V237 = 0.13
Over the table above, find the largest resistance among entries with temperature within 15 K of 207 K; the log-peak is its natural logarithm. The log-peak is 0.40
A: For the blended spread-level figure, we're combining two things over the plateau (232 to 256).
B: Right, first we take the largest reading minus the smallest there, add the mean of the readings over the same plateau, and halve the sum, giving 0.80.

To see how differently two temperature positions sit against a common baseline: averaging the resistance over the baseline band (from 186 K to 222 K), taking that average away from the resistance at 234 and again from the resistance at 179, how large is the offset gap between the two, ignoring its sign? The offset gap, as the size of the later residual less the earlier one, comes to 0.16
